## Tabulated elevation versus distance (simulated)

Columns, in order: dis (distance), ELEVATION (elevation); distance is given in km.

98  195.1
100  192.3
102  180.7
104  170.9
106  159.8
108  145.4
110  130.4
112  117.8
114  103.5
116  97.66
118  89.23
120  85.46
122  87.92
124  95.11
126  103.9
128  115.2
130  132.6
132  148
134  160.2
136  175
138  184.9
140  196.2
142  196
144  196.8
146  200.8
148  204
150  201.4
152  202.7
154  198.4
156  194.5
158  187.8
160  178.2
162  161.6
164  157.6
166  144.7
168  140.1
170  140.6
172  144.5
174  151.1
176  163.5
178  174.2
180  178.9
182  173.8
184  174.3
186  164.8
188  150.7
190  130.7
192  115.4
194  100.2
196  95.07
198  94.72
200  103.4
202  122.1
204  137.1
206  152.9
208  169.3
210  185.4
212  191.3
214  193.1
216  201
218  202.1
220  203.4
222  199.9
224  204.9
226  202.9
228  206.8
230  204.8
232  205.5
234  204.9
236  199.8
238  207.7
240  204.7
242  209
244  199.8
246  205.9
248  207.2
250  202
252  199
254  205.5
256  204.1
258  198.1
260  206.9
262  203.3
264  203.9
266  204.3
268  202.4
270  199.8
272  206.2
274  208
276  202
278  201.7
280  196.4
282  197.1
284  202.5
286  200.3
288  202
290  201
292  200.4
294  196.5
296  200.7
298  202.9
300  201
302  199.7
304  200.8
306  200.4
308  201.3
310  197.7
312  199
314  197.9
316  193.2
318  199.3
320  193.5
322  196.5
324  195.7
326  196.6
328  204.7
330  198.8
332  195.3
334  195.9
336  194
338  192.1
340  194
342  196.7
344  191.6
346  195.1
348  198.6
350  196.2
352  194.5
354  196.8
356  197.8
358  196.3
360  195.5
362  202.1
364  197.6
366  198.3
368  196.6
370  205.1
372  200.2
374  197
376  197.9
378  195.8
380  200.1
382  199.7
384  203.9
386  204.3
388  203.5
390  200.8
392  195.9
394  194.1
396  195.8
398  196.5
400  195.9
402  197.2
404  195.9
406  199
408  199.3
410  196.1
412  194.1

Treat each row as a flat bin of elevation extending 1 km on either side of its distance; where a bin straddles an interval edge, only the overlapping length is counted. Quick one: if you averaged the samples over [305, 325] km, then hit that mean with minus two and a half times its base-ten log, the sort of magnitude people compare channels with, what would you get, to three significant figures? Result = -5.74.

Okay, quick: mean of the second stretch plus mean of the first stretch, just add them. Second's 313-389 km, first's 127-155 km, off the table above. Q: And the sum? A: 377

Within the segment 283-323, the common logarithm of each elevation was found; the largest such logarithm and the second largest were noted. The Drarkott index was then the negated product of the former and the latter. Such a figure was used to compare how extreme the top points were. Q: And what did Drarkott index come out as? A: -5.322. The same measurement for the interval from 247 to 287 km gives -5.370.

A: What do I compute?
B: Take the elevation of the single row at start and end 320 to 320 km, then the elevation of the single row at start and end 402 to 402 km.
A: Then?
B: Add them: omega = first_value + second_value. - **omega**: 391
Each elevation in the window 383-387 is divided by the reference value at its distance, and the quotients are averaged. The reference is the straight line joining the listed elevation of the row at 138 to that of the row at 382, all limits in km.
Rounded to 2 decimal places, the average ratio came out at 1.02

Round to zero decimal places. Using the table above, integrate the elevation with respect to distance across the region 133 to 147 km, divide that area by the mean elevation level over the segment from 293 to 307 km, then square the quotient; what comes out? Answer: 171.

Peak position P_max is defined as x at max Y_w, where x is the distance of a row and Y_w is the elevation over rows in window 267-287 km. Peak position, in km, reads 274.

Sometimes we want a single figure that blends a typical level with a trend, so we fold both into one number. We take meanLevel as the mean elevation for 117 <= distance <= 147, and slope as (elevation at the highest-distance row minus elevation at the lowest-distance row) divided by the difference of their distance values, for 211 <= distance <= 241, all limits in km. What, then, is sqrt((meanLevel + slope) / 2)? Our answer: 8.5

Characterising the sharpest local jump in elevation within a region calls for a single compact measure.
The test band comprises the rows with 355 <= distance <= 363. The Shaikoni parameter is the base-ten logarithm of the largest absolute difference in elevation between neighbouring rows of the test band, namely 0.82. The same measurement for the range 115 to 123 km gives 0.93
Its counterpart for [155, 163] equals 1.22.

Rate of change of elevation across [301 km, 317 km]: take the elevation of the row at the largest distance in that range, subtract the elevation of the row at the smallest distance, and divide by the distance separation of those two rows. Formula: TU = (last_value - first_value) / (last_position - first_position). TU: -0.46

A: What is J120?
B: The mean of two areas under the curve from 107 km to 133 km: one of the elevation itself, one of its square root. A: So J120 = 1589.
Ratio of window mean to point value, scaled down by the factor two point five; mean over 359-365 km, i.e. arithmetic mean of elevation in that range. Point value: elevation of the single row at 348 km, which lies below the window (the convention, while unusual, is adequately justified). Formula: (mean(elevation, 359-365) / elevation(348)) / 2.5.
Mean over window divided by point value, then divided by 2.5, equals 0.40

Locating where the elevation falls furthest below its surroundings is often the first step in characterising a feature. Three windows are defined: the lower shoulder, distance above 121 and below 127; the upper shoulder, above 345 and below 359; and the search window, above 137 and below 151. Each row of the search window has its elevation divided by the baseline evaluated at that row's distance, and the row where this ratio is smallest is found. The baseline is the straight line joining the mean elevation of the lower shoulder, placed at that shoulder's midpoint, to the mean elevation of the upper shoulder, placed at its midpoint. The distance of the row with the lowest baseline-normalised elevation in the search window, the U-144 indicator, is 138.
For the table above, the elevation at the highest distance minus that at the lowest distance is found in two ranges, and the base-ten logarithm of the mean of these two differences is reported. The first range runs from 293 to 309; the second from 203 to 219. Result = 1.5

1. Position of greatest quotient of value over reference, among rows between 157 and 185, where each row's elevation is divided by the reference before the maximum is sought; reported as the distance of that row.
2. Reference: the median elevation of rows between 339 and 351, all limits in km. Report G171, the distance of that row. 158 km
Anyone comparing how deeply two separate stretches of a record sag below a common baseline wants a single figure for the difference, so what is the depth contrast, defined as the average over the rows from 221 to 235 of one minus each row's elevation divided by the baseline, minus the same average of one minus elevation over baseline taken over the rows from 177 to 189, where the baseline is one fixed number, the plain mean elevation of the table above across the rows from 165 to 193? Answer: -0.2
